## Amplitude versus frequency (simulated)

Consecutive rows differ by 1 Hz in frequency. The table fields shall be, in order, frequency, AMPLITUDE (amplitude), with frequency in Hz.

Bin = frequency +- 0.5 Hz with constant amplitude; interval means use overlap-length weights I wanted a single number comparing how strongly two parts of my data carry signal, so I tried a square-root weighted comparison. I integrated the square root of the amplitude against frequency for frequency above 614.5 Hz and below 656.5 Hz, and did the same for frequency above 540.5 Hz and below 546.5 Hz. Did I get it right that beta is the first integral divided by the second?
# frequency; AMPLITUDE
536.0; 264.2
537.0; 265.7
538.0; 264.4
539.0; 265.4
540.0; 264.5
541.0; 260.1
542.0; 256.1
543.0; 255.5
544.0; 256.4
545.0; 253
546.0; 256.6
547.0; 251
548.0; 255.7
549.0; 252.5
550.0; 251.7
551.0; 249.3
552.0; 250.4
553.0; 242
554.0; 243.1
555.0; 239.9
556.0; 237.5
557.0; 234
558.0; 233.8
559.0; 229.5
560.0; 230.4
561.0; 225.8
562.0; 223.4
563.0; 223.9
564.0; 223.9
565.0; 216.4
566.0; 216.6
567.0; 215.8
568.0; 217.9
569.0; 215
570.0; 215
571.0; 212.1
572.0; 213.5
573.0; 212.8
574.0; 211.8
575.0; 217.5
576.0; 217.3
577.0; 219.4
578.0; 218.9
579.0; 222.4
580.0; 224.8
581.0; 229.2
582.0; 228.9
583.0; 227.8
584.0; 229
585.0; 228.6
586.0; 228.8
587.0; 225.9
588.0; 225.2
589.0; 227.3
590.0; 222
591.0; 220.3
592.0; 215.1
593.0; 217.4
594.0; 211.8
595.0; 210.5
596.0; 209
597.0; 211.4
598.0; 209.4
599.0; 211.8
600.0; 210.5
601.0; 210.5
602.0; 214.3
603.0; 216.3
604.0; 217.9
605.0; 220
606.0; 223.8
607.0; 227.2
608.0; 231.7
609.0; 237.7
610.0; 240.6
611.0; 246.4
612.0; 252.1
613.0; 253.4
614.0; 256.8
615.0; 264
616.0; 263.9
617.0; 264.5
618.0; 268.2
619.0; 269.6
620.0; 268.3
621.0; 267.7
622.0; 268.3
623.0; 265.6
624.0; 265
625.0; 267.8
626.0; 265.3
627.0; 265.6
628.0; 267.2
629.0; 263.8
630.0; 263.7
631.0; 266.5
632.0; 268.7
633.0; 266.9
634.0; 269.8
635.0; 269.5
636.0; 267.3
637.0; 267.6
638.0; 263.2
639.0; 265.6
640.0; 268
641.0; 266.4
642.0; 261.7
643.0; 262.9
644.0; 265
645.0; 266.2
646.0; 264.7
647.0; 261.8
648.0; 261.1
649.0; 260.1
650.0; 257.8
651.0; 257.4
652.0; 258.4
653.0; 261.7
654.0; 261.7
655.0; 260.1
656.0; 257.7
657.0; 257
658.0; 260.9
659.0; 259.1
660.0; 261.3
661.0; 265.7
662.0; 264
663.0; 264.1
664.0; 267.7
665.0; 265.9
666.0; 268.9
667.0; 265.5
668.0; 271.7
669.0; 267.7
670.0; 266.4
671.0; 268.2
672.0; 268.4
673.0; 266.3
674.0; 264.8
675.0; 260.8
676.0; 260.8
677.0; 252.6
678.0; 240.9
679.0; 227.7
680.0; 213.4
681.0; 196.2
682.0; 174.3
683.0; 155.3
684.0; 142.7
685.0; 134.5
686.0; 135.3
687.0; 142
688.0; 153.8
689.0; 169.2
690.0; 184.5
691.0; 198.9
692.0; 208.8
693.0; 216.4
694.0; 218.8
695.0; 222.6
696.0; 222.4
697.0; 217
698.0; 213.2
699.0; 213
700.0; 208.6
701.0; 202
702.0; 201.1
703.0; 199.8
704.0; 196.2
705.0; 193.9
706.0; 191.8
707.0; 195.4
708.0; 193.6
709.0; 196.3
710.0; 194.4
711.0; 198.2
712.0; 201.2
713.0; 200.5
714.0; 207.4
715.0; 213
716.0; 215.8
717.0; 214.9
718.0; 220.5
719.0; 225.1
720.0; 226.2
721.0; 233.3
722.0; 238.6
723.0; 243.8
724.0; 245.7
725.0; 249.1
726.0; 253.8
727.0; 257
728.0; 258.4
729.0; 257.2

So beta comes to 7.1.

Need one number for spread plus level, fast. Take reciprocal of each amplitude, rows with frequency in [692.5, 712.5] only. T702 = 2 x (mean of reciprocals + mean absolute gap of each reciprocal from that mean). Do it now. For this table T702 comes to 0.0102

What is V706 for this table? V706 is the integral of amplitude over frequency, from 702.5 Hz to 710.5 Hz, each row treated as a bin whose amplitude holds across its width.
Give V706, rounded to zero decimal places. 1561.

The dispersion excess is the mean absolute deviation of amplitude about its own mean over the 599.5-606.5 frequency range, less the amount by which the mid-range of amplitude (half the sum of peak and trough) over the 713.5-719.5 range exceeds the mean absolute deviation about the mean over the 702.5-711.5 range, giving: -211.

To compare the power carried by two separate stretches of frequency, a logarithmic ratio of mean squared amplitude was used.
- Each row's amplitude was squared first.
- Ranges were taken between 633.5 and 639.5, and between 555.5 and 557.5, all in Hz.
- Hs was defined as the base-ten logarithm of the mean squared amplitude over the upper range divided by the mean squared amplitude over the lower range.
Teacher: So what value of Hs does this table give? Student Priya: 0.11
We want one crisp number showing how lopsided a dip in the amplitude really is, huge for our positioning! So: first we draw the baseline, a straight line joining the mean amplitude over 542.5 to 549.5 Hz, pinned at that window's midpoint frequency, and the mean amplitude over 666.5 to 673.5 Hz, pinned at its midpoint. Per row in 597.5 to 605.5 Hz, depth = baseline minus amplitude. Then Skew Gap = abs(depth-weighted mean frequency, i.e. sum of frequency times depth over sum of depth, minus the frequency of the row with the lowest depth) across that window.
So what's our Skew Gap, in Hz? 3.7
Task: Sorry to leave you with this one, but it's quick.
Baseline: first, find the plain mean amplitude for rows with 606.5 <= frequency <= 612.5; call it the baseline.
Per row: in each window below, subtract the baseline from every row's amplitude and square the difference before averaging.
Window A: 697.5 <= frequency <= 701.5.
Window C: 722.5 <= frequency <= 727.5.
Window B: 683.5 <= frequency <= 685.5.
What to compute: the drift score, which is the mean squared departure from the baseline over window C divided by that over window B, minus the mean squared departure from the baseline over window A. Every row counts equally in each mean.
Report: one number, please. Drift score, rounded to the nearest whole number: -926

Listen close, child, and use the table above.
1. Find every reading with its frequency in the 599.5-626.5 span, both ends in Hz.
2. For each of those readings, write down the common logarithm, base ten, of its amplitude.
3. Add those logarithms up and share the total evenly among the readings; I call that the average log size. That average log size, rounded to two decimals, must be 2.39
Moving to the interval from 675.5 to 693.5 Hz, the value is 2.27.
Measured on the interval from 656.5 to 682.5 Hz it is 2.40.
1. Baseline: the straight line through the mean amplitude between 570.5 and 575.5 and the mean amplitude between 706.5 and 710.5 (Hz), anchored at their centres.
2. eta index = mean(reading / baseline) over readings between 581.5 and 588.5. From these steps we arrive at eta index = 1.07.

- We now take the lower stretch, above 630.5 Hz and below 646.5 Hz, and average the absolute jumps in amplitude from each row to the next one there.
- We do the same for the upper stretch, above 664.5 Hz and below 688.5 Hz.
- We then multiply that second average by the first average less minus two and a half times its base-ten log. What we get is 22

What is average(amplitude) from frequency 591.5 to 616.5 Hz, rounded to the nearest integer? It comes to 227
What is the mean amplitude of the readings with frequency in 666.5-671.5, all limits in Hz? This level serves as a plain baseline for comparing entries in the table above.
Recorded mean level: 268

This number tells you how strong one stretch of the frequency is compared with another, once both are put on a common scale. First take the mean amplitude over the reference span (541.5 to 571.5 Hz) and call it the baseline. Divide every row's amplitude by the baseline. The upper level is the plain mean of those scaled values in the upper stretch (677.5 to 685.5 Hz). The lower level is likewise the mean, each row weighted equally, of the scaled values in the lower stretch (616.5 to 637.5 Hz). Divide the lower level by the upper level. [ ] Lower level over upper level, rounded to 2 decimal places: 1.44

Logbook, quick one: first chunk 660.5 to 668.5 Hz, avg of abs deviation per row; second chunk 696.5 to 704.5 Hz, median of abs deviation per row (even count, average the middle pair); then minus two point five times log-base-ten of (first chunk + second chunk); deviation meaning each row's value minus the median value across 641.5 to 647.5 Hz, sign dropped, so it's -4.5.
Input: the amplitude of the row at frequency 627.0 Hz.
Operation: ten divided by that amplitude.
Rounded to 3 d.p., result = 0.038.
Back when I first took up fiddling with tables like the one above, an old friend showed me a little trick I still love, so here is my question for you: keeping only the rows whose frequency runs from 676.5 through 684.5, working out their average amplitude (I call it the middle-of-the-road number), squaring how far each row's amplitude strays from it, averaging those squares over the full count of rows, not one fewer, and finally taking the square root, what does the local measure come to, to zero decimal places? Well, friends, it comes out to 38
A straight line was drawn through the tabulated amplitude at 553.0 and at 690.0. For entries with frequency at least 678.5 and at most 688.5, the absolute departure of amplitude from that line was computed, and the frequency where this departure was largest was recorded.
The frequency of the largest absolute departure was 685.0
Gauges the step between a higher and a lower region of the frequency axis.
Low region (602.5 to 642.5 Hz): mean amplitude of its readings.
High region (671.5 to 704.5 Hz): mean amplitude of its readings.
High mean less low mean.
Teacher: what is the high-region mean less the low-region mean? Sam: -52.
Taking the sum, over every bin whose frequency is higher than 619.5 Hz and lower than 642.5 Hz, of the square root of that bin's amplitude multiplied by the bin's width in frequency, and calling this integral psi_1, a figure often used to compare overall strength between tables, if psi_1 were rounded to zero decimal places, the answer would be 375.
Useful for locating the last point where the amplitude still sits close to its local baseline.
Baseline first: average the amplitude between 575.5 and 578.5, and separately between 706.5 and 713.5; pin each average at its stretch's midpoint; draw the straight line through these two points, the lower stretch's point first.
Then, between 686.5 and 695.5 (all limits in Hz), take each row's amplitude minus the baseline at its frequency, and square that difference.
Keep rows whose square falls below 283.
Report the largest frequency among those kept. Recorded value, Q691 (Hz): 693.0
